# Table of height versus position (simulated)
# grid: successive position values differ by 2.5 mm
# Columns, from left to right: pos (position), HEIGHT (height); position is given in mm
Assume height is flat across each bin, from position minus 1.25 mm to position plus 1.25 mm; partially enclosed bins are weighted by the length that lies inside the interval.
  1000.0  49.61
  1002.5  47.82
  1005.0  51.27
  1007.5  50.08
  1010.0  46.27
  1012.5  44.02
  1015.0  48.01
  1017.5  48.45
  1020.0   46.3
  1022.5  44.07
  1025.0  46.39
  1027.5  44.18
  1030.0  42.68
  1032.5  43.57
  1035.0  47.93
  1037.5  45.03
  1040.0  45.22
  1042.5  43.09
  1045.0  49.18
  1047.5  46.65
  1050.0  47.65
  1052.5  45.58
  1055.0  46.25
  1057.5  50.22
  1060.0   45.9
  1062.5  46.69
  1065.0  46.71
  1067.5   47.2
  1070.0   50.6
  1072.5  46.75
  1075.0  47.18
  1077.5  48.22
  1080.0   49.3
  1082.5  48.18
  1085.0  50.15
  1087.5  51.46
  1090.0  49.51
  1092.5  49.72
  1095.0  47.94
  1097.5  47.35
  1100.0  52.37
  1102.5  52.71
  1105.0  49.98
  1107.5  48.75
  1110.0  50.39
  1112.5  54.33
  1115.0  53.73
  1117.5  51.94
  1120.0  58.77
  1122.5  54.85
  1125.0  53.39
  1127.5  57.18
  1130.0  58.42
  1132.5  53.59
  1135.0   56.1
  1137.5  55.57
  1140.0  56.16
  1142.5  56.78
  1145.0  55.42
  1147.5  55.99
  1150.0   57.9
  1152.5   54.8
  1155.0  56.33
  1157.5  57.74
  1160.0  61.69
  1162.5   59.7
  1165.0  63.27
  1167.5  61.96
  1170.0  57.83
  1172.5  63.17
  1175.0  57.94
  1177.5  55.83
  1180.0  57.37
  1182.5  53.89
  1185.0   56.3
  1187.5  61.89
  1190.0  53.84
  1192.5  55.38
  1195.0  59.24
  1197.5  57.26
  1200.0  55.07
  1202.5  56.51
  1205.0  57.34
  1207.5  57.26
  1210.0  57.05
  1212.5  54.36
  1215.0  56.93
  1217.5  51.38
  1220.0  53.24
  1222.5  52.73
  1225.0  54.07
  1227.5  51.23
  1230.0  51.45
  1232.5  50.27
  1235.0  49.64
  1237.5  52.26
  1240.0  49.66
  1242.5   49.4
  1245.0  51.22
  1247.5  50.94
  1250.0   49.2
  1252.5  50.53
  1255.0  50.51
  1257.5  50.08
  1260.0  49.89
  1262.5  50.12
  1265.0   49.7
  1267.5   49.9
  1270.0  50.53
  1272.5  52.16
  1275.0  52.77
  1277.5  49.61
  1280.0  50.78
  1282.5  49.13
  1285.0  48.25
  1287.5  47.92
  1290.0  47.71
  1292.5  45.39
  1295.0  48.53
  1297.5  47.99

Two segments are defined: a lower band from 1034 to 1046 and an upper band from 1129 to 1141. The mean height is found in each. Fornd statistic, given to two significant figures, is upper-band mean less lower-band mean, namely 9.9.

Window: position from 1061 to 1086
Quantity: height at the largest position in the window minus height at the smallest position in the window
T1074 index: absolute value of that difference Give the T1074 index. 3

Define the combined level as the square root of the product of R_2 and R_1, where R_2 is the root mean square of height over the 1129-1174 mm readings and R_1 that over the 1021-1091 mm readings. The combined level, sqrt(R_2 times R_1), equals 52.2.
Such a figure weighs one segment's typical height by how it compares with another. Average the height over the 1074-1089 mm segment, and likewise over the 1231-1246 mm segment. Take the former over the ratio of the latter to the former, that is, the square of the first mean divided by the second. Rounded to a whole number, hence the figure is 48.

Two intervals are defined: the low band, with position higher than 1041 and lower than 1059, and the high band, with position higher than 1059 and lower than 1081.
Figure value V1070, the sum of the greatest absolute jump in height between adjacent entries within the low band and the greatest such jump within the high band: 10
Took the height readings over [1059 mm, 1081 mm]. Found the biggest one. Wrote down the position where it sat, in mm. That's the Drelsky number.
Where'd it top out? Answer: 1070.0 mm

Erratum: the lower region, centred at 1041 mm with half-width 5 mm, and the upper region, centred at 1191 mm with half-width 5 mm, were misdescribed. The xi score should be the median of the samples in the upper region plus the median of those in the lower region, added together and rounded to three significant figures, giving 102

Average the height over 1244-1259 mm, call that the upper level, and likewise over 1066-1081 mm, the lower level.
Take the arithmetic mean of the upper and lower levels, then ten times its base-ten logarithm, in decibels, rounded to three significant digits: 16.9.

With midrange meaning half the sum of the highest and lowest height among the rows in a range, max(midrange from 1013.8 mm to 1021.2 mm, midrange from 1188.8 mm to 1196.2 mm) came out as 56.5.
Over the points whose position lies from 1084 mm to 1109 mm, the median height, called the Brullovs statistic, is 50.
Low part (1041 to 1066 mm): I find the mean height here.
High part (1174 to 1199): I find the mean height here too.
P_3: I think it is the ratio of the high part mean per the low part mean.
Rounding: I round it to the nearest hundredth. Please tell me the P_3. 1.22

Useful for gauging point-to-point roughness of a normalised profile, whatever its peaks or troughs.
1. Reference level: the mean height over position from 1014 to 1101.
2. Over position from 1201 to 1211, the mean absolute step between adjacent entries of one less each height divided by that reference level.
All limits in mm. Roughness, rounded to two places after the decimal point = 0.01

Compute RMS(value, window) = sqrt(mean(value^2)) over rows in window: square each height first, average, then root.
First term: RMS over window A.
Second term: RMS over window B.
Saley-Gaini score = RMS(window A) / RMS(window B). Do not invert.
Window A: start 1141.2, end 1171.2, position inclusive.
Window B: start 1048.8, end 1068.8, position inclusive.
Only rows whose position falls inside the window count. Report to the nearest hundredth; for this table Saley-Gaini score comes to 1.24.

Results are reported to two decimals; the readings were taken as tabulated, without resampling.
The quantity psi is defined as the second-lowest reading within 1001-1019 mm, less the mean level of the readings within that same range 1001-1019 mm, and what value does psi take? -1.72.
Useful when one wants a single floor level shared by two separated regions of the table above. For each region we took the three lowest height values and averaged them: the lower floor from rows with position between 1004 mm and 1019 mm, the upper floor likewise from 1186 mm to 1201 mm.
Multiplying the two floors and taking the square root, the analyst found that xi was 50.2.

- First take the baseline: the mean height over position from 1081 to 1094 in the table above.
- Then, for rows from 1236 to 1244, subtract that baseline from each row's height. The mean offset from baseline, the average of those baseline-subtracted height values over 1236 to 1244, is 1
